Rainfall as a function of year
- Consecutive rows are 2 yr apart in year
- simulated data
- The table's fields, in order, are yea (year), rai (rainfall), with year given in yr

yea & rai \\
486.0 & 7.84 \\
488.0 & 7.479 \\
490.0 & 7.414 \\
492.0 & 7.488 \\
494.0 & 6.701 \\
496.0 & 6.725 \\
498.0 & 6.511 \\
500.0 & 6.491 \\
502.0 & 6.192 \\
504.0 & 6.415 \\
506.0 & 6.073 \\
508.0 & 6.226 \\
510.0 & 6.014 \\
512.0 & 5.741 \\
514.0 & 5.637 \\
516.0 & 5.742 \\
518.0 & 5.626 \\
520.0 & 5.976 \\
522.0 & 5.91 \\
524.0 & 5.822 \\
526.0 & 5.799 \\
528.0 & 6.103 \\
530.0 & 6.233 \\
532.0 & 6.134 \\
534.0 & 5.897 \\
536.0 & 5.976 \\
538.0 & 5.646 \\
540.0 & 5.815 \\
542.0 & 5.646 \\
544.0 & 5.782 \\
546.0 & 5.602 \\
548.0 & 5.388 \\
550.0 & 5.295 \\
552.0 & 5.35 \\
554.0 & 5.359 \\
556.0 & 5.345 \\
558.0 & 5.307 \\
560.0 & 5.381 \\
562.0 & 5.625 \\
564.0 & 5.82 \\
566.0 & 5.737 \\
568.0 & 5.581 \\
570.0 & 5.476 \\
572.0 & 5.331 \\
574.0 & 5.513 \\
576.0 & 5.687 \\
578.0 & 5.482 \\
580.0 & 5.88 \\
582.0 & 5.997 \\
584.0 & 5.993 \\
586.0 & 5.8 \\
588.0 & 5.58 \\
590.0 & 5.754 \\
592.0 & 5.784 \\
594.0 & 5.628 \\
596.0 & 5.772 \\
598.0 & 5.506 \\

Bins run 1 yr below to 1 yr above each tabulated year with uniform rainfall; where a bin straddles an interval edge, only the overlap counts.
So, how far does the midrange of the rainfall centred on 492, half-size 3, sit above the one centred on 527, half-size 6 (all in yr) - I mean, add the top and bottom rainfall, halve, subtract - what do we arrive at 1.1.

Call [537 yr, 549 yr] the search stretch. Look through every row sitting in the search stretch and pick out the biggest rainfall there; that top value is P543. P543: 5.815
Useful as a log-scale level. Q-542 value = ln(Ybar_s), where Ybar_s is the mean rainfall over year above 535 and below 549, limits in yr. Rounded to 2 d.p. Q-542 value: 1.74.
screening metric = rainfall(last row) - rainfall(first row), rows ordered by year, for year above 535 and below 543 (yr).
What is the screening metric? -0.33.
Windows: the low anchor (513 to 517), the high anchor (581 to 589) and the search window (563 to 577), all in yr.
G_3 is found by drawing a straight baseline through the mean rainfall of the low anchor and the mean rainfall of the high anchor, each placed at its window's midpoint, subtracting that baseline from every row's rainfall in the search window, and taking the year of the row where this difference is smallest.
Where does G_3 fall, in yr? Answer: 572.0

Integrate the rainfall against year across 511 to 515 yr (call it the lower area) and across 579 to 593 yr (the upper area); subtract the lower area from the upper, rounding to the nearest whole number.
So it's 59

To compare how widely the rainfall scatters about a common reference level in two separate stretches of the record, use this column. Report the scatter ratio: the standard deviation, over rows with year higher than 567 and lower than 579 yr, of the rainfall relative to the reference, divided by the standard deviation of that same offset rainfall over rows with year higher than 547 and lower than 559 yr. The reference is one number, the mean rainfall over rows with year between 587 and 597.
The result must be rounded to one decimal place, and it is 3.5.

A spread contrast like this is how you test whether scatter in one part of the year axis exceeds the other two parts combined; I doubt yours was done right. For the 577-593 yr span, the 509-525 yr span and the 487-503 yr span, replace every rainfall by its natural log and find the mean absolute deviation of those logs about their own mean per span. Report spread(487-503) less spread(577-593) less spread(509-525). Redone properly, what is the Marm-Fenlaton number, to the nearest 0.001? 0.019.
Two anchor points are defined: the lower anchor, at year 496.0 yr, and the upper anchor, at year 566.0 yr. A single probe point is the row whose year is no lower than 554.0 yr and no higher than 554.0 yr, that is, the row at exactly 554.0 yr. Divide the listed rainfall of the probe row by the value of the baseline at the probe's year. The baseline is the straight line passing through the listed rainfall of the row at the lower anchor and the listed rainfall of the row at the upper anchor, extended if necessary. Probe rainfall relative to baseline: 0.91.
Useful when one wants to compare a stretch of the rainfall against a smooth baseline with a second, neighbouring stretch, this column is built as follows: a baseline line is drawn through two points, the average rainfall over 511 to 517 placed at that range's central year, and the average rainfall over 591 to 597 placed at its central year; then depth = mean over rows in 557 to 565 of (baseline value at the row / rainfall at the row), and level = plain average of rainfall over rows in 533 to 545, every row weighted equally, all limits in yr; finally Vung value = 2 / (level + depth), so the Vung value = 0.2929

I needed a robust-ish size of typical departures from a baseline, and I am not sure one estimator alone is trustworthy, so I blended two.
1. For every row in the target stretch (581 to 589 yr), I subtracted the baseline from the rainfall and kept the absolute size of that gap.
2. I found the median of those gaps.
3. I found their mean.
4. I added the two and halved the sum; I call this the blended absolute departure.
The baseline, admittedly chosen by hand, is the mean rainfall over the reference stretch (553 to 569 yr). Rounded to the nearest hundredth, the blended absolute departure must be 0.35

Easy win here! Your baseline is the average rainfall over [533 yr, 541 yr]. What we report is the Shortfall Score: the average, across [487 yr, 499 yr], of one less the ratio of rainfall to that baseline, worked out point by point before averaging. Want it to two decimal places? -0.21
